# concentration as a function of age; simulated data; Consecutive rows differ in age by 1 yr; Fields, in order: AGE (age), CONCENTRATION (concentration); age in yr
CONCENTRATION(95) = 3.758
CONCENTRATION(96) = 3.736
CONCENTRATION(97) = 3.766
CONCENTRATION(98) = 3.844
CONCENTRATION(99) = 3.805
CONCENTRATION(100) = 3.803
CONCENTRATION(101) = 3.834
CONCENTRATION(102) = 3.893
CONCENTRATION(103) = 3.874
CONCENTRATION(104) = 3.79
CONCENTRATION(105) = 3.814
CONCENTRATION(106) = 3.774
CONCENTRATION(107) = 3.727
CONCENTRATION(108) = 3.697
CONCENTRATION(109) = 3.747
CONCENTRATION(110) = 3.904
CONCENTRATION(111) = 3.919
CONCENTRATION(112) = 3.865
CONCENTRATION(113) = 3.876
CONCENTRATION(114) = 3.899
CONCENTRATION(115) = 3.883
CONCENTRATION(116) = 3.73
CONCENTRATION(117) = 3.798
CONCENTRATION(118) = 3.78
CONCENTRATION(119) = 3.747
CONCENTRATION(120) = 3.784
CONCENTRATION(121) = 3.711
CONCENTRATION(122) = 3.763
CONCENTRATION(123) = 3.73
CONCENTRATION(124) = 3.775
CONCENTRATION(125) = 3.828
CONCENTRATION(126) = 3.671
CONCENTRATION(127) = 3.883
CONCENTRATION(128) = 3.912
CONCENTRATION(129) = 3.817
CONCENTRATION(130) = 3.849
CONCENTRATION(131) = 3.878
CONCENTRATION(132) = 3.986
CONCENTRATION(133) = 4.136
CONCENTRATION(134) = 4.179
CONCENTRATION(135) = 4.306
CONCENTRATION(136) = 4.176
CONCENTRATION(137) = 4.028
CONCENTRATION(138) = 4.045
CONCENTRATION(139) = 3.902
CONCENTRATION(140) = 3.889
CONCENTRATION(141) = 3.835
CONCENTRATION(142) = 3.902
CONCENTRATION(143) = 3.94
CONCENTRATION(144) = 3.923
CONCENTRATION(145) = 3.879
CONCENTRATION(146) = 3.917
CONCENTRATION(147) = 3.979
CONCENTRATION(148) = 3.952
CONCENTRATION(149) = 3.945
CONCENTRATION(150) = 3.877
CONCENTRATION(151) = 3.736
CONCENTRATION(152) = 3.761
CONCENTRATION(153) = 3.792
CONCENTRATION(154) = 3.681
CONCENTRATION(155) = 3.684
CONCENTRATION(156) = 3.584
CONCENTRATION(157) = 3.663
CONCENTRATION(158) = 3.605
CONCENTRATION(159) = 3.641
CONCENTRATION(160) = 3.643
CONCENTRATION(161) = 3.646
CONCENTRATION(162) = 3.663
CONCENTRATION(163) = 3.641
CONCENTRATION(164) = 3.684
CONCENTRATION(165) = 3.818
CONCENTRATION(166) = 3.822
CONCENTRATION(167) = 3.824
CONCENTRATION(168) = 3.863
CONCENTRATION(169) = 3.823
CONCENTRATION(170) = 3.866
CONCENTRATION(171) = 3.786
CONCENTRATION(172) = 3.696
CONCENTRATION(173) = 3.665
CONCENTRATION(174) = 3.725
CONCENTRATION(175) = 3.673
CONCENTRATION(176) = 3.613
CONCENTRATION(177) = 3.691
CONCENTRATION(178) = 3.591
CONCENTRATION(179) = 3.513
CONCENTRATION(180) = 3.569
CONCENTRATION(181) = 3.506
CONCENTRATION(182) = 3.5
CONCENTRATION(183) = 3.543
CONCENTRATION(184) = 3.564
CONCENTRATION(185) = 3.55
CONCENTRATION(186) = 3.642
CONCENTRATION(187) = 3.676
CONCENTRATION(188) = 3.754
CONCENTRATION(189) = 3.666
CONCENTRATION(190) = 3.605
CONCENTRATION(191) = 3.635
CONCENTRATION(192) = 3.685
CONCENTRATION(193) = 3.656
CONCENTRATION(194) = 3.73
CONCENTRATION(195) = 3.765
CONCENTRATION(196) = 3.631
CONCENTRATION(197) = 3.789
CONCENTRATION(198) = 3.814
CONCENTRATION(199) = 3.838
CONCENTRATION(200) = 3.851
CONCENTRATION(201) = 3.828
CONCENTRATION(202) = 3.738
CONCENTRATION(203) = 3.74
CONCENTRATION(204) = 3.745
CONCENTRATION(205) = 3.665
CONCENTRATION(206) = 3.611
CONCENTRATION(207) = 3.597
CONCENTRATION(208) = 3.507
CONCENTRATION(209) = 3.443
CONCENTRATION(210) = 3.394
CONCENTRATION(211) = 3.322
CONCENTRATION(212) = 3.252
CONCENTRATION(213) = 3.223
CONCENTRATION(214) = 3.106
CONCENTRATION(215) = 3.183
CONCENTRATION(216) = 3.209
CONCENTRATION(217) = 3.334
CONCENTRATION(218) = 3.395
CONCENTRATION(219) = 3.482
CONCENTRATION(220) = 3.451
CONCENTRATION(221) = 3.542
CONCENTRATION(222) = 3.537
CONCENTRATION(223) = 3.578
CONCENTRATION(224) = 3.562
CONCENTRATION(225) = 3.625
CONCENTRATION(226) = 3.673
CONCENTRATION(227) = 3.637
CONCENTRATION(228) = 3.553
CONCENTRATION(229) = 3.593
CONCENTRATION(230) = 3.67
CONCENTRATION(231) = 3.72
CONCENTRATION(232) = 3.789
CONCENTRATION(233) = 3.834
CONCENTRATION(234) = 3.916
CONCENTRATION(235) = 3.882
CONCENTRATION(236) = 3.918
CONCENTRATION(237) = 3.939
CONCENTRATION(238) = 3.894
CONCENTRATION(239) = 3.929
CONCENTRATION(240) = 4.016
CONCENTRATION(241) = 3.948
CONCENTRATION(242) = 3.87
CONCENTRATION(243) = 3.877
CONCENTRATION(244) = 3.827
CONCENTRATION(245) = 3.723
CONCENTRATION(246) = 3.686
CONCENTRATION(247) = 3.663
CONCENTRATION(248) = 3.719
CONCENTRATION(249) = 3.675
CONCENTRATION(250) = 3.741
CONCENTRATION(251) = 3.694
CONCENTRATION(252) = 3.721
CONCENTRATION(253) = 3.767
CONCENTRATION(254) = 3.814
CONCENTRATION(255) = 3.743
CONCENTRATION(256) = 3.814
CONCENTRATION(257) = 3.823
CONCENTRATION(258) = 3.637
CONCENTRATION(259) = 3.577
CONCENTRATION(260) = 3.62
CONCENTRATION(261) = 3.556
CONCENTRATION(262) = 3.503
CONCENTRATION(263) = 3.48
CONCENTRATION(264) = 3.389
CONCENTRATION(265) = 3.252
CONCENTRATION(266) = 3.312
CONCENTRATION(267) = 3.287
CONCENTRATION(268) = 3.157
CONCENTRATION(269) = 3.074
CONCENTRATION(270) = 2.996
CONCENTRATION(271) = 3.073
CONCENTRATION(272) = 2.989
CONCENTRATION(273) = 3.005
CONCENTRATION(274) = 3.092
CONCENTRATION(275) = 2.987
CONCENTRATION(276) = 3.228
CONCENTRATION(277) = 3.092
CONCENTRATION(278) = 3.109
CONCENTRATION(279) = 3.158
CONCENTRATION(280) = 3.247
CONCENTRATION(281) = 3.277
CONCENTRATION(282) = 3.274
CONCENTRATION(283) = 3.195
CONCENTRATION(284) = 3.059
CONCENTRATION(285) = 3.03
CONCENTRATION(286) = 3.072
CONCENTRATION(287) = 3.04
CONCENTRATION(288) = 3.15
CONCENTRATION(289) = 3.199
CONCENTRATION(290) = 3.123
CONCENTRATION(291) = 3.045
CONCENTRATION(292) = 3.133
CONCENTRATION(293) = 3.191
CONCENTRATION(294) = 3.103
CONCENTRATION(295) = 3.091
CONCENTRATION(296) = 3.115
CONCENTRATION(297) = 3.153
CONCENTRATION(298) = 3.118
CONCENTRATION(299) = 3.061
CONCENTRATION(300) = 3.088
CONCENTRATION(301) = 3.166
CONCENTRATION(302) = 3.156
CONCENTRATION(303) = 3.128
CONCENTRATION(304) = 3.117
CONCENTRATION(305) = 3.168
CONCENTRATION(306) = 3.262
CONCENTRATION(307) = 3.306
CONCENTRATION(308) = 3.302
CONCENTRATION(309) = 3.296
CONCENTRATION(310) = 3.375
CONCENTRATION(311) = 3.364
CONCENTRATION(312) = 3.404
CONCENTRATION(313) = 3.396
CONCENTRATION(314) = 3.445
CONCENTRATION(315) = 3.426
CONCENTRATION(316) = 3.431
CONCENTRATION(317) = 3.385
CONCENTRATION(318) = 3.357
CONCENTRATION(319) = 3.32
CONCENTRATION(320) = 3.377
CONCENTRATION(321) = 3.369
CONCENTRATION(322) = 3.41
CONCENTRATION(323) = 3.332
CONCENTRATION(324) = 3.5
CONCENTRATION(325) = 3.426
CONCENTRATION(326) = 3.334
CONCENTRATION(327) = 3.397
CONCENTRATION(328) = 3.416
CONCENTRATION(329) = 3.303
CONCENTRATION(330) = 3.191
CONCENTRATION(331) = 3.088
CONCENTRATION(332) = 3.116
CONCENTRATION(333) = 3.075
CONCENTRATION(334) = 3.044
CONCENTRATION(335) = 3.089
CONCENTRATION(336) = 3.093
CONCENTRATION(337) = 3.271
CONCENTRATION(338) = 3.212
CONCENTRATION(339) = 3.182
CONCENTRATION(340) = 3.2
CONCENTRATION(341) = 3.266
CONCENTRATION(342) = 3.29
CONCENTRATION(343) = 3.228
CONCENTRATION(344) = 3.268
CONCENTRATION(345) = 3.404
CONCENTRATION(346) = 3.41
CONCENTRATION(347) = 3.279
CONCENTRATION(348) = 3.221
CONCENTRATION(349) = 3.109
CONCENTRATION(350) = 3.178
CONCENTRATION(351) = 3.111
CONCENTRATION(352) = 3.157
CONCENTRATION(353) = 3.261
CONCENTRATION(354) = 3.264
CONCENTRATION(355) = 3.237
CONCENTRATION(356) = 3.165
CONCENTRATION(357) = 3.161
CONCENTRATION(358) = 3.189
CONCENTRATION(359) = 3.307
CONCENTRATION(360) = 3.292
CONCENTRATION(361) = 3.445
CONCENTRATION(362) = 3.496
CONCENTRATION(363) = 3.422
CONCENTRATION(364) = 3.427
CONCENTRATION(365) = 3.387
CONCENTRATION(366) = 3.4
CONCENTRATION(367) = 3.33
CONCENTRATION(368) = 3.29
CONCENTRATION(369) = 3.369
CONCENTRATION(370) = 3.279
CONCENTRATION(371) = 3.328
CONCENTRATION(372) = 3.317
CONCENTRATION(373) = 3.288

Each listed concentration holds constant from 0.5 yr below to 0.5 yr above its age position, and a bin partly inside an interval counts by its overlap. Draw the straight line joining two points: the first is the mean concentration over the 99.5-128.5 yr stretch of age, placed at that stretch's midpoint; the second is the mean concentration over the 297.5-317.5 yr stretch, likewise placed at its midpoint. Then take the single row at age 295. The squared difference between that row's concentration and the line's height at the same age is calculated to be 0.046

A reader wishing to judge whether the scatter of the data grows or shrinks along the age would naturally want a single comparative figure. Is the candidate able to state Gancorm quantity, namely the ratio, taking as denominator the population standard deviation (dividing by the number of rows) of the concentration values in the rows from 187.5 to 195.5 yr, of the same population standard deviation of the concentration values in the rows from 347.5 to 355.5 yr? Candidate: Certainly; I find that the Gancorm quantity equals 1.1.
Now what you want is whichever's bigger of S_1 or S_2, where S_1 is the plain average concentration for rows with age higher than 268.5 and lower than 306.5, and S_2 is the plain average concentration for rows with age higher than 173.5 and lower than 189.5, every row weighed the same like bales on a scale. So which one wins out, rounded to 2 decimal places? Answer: 3.61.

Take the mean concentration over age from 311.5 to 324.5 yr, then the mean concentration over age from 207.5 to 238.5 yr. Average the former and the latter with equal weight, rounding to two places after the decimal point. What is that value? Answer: 3.47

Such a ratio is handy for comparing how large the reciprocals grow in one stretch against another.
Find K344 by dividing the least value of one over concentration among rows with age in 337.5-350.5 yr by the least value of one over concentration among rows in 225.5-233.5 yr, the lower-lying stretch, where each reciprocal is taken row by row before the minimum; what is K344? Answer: 1.12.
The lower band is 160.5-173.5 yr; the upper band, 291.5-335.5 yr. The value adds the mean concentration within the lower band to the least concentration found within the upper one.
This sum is 6.80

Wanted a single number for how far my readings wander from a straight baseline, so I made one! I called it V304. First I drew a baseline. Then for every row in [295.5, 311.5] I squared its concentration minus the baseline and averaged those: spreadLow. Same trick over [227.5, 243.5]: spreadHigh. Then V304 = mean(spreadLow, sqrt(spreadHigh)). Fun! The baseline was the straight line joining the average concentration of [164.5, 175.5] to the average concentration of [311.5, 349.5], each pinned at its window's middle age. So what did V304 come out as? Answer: 0.17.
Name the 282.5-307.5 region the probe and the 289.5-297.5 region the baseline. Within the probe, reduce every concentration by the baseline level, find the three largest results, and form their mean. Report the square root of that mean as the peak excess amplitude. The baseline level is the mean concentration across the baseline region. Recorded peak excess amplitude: 0.37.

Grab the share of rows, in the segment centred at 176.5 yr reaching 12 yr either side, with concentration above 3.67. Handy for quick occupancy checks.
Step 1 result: 0.5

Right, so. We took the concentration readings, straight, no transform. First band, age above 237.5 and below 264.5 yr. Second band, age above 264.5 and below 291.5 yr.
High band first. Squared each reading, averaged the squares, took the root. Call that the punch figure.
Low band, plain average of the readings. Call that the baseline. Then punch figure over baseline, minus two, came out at -1.16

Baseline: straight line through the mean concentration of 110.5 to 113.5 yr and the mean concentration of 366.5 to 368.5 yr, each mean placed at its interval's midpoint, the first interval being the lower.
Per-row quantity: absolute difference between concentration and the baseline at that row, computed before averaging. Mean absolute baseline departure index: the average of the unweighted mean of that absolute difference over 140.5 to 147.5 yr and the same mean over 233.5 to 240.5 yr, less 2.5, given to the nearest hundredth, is -2.29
